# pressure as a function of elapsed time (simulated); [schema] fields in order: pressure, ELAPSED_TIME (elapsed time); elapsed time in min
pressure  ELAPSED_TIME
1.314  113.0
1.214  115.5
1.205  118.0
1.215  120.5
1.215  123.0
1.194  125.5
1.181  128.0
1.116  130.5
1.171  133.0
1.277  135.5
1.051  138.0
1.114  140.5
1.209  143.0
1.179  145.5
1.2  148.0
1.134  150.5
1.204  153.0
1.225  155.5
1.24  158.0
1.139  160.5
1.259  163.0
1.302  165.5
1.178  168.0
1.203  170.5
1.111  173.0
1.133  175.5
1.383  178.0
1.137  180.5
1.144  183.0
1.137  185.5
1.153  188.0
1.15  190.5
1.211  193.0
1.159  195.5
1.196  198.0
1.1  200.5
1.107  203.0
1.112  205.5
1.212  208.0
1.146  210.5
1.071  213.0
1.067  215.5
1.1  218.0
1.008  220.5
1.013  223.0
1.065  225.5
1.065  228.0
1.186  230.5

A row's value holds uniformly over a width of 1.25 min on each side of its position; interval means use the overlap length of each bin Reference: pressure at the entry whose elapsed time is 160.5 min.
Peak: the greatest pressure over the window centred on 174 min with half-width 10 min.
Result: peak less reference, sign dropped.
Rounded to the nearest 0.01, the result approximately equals 0.24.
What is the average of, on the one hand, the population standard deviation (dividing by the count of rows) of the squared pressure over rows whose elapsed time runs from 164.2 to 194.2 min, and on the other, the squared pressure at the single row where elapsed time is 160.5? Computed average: 0.74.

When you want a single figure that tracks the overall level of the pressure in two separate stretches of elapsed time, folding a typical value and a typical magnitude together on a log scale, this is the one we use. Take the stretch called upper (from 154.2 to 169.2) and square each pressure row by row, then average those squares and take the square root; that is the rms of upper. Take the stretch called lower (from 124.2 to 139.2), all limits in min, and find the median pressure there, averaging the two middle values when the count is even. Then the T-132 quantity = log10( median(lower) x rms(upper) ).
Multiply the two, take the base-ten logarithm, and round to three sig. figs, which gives 0.159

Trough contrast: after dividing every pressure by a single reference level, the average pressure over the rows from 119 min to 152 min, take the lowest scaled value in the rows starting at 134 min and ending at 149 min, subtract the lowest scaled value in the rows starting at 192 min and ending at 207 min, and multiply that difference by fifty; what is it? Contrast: -2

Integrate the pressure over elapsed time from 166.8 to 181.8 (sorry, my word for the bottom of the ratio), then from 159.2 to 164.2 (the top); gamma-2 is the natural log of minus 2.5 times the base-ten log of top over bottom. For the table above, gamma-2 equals 0.2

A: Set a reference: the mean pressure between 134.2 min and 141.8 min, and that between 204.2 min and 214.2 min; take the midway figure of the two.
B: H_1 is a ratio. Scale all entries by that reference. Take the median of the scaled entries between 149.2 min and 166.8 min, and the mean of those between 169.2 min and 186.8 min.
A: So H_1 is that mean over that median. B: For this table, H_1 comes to 0.96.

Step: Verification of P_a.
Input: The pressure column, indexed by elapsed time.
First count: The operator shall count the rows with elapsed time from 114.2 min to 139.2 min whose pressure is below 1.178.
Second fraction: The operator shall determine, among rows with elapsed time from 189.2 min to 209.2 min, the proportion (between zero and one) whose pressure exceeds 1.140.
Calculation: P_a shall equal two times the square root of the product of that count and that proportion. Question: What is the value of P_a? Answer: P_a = 2.7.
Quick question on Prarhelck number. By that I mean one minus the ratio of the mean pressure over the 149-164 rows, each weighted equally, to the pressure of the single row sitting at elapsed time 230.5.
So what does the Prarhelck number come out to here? -0.01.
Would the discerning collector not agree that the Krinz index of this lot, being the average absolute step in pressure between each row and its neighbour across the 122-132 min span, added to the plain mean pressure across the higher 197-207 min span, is 1.16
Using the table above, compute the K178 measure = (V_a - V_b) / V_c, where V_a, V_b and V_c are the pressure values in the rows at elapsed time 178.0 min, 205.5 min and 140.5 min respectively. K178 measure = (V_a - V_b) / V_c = 0.24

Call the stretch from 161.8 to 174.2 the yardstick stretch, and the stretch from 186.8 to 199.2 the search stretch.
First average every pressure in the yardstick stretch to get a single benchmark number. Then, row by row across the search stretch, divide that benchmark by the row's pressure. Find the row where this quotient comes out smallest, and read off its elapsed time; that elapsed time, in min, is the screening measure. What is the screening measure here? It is 193.0 min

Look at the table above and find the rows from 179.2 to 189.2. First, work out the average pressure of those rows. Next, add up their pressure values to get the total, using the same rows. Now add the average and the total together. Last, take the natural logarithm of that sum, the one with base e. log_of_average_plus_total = 1.743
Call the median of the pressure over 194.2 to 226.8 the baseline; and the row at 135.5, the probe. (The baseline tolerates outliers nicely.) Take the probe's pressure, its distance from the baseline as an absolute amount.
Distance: 0.18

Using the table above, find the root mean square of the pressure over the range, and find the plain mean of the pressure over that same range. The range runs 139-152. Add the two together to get 2.33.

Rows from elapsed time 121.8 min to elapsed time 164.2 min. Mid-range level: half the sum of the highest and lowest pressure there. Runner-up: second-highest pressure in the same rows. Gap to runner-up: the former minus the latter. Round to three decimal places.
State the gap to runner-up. -0.095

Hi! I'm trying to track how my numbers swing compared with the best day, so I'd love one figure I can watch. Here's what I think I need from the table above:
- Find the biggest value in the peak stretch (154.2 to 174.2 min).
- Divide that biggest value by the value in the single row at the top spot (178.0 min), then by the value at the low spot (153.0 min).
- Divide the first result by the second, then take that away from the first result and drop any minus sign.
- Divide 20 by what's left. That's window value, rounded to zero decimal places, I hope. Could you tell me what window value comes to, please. 282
